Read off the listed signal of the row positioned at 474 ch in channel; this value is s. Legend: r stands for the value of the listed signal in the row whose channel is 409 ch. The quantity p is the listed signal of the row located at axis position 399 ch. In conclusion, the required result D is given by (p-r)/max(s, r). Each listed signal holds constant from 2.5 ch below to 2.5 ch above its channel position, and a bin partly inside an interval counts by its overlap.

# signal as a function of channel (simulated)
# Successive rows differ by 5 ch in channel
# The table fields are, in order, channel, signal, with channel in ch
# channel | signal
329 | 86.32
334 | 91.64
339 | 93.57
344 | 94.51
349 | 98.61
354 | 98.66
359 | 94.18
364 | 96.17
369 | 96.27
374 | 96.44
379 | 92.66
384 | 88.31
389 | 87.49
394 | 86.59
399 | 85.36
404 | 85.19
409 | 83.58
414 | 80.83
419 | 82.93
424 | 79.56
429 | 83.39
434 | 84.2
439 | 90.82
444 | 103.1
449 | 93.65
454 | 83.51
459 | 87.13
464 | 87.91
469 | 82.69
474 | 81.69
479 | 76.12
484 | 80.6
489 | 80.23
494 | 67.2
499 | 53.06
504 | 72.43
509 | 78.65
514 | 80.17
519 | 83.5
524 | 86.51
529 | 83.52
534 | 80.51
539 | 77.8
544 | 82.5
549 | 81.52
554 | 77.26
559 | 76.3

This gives 0.02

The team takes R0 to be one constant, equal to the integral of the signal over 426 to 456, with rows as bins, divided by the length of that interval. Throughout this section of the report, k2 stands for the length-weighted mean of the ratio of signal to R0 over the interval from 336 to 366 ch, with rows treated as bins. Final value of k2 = 1.07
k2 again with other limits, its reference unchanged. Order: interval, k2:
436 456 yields 1.03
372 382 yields 1.05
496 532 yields 0.86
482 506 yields 0.79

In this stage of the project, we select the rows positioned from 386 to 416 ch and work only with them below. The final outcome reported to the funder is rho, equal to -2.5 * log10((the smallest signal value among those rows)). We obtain -4.77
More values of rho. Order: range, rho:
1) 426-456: -4.80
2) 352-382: -4.92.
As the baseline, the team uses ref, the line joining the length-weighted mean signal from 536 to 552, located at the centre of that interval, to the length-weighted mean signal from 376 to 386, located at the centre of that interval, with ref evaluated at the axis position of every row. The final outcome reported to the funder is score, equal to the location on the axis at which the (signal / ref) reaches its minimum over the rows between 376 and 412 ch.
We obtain 409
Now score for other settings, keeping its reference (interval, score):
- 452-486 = 479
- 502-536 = 504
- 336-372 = 339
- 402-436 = 424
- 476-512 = 499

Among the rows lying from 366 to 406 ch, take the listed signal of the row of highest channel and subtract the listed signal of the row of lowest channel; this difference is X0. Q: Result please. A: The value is -11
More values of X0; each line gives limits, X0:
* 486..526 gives 6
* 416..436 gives 1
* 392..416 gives -6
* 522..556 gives -9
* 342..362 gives 0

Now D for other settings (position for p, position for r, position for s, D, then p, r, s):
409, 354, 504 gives -0.15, 83.58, 98.66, 72.43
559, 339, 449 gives -0.18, 76.3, 93.57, 93.65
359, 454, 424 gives 0.13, 94.18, 83.51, 79.56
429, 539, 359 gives 0.06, 83.39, 77.8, 94.18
